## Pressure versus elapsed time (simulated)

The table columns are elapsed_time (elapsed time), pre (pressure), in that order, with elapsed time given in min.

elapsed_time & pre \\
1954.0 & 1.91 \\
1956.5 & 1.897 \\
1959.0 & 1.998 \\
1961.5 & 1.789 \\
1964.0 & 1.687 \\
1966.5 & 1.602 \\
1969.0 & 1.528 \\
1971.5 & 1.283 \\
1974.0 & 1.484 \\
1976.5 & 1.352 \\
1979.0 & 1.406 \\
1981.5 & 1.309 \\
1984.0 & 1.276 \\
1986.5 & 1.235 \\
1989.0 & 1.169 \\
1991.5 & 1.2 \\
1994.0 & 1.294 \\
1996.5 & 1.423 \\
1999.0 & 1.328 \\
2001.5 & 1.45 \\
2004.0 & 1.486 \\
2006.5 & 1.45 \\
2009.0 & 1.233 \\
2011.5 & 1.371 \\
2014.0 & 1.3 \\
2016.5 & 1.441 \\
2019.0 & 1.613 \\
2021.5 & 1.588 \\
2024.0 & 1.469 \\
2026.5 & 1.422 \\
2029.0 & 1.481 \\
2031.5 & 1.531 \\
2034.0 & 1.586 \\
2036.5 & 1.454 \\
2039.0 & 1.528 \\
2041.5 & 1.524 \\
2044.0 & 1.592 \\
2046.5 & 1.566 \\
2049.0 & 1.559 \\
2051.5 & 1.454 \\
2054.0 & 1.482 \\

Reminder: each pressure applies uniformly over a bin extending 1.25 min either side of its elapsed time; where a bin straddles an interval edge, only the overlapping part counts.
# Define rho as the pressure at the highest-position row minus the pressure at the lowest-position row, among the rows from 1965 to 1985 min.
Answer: -0.33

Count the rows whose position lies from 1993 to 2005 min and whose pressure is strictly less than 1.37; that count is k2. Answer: 2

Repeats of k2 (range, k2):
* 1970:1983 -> 3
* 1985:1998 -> 4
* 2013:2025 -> 1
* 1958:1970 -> 0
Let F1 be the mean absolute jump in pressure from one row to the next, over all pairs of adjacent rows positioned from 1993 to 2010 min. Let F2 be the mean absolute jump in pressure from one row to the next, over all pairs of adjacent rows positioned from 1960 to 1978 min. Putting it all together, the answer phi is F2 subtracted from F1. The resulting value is -0.03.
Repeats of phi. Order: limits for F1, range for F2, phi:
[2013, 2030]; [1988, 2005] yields 0.01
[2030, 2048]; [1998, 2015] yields -0.04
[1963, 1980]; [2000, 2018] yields 0.03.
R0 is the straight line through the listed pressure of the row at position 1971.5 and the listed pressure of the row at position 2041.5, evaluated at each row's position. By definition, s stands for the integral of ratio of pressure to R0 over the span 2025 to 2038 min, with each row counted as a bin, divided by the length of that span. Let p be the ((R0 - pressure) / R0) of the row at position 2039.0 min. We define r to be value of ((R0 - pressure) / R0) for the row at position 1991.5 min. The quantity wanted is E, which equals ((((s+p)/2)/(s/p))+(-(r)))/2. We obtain -0.06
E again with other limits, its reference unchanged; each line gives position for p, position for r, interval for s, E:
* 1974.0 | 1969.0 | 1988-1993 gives 0.07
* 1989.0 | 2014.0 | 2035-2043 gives -0.01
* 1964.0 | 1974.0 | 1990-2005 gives 0.02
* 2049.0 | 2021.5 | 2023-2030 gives 0.04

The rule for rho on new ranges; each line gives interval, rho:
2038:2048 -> 0.04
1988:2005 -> 0.32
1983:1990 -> -0.11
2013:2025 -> 0.17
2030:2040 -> 0.00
